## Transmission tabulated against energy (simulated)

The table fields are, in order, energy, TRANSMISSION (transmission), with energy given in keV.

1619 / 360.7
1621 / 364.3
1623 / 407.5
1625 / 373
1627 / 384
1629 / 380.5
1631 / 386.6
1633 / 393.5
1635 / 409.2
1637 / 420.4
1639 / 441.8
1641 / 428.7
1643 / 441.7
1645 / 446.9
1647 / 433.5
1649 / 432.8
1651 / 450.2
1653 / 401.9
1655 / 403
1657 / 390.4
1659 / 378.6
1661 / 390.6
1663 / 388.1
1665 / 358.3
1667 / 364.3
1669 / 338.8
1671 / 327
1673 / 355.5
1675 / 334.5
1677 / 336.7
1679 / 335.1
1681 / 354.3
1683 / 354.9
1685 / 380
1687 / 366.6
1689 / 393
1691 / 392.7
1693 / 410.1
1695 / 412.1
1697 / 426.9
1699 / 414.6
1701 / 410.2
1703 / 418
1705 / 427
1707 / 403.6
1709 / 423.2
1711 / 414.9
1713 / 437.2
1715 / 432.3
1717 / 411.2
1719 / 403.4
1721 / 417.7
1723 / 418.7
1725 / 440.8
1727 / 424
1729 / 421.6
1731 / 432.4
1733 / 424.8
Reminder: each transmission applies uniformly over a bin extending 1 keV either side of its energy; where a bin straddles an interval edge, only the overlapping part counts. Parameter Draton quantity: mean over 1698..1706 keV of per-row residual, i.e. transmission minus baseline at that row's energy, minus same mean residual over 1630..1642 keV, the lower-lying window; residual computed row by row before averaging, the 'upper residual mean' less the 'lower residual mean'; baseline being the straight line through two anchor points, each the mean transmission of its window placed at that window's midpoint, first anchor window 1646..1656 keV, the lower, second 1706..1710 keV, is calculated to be 17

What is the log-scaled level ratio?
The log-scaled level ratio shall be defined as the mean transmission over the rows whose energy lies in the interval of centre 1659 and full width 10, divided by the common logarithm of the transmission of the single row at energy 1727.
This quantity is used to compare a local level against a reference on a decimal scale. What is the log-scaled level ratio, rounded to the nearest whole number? 148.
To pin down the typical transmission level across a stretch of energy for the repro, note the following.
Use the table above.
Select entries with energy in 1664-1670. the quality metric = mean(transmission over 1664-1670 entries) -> 354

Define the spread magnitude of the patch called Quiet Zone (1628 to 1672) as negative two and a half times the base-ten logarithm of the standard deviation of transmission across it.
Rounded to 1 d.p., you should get -3.8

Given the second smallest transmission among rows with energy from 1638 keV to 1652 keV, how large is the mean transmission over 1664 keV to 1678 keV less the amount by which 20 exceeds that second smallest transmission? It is 758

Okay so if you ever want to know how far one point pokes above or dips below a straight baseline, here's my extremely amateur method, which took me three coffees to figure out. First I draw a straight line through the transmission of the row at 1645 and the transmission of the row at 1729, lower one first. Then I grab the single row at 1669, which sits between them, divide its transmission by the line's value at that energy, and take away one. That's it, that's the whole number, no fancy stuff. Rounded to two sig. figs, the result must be -0.23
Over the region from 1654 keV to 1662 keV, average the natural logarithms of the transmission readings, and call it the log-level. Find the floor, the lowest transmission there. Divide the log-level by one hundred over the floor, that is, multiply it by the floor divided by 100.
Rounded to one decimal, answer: 22.6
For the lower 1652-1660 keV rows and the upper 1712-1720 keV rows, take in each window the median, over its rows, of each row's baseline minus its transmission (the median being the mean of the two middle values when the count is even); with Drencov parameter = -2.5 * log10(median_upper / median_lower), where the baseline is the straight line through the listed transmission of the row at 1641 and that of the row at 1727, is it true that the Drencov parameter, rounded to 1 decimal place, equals 2.6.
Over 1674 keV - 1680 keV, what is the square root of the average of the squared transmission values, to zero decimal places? 335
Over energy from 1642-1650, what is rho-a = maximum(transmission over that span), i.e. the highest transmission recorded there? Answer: 446.9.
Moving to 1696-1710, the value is 427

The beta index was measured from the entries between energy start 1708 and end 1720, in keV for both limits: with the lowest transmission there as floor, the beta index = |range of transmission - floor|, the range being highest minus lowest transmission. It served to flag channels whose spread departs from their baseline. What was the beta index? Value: 370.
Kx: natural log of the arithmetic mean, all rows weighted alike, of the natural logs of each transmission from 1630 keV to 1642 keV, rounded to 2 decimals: 1.80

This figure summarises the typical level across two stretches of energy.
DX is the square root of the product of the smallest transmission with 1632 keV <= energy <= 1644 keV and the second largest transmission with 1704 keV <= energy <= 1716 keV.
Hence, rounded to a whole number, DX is 412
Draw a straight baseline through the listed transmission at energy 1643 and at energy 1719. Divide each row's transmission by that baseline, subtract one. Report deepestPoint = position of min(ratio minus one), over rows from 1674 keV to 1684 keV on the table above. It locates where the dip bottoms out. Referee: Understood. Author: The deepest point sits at 1675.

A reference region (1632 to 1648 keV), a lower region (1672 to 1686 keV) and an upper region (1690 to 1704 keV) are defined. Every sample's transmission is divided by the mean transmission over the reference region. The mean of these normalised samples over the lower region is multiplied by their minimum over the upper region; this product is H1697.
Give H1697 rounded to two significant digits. 0.75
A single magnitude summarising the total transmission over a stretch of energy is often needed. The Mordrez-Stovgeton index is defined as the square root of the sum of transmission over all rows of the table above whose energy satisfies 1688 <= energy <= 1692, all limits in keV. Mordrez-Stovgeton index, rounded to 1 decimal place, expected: 28.0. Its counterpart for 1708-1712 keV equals 28.9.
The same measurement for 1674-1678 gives 25.9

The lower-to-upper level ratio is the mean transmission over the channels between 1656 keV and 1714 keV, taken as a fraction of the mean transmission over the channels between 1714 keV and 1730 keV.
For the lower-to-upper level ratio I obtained 0.91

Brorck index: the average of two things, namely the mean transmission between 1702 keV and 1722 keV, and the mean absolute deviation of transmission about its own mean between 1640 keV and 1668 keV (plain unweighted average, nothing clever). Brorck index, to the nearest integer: 223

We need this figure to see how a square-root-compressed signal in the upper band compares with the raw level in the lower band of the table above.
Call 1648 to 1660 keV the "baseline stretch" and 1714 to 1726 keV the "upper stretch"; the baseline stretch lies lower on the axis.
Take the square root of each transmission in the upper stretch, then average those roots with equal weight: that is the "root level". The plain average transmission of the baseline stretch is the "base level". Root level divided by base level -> 0.050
